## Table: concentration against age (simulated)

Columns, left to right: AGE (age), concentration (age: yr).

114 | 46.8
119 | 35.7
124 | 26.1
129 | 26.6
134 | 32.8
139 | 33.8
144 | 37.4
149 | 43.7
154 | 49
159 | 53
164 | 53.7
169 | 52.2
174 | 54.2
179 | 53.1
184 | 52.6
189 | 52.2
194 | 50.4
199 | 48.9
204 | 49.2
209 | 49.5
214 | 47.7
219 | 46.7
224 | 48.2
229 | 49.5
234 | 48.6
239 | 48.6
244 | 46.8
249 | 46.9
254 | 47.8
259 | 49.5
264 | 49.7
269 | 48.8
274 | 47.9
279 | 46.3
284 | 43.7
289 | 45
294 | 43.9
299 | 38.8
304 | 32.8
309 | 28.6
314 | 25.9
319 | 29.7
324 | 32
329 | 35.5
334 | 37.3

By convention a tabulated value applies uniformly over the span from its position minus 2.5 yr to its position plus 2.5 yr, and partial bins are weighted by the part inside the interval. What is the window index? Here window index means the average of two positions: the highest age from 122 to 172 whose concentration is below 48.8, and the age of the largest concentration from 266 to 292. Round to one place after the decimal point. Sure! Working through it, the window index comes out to 209.0 yr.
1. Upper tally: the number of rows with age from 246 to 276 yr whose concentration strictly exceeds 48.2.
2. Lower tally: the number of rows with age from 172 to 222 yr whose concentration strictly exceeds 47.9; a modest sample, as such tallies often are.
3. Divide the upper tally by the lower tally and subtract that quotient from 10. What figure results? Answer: 9.6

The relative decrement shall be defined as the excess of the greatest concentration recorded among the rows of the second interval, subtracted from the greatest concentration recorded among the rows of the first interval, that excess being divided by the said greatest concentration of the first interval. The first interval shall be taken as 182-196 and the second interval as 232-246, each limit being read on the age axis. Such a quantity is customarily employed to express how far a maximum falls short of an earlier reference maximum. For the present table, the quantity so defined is 0.08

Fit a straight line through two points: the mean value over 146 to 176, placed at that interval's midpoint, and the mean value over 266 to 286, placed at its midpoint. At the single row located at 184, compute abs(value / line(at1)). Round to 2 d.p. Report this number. 1.05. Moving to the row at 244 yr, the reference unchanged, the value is 0.98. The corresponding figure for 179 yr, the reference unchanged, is 1.06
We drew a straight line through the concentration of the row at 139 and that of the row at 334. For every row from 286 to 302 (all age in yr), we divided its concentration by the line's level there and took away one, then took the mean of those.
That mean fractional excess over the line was 0.16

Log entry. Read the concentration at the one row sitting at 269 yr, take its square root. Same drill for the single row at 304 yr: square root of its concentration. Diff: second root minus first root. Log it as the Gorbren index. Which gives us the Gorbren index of -1.3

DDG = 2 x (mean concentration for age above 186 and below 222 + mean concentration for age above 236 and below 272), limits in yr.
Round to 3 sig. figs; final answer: 195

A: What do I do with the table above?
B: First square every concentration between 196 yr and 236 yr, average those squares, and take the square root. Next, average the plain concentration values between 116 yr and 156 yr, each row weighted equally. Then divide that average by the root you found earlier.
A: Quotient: 0.73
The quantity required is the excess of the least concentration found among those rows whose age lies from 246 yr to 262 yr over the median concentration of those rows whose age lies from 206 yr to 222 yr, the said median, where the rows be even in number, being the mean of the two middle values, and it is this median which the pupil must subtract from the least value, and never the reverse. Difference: -1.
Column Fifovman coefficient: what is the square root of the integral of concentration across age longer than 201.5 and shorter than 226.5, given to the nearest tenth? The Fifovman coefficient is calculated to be 34.7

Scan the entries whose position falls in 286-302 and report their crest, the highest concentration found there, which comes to 45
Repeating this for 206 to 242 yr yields 49.5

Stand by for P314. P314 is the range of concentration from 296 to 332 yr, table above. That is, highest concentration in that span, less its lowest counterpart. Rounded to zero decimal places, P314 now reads 13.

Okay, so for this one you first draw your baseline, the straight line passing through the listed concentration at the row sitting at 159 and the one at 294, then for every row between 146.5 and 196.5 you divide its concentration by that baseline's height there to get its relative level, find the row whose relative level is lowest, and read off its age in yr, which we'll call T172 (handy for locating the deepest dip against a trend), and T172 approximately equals 149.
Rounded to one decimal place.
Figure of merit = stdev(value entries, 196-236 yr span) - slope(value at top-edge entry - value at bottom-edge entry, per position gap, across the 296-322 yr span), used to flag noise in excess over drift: 1.4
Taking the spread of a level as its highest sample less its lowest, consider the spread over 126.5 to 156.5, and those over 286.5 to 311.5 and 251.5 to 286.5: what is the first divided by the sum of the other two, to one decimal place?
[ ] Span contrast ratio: 1.0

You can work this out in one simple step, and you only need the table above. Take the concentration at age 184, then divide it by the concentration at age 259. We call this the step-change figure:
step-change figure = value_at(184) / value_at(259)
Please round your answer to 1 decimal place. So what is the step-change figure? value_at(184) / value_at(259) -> 1.1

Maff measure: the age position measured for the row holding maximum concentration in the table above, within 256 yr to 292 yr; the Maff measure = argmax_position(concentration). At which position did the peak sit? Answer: 264 yr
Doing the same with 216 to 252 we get 229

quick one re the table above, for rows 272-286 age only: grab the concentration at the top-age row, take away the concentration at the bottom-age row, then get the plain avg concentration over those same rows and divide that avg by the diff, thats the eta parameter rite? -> -11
